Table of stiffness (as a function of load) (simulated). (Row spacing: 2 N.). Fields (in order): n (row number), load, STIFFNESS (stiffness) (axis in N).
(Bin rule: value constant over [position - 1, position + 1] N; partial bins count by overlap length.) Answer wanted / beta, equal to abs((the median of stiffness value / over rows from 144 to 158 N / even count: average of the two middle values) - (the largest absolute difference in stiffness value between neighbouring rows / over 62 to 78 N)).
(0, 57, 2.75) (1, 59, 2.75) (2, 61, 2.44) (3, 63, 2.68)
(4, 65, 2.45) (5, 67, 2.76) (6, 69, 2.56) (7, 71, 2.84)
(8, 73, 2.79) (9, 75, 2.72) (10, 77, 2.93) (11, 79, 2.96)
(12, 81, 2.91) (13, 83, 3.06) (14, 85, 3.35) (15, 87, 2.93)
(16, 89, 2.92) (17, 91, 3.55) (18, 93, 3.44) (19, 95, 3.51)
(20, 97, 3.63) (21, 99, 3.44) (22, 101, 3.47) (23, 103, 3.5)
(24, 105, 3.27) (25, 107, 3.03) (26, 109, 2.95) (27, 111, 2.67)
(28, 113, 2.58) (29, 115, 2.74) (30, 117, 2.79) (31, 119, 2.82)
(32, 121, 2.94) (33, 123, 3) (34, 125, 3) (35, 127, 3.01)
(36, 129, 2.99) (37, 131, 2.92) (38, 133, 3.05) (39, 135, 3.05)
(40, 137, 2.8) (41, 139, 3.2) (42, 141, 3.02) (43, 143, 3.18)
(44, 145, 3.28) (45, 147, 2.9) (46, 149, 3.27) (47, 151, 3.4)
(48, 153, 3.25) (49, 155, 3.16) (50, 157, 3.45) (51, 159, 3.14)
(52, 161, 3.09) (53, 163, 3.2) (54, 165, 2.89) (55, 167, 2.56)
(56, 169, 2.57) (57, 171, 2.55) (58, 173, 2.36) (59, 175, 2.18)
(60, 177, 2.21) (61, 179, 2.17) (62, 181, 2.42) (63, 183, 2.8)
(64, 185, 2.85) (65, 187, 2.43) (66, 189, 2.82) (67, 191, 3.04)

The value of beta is 2.96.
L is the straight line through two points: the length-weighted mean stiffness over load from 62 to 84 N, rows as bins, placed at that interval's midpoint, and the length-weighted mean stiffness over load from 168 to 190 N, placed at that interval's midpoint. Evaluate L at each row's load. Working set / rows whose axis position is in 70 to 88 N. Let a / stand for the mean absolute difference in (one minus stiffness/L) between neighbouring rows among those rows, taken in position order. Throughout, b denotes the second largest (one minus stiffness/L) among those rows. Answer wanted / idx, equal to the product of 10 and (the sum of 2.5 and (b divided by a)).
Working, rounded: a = 0.058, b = 0.00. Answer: 25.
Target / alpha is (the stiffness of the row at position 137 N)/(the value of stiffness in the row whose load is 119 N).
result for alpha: 0.99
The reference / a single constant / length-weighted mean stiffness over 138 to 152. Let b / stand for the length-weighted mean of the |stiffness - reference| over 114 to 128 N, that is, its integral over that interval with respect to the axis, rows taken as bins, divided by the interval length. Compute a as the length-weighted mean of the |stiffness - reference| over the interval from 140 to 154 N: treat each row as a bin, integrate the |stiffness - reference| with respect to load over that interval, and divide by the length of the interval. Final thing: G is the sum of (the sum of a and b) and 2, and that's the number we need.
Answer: 2.41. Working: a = 0.13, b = 0.28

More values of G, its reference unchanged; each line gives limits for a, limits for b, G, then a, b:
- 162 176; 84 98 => 2.87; 0.57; 0.30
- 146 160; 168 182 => 2.97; 0.14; 0.83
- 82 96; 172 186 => 3.00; 0.25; 0.75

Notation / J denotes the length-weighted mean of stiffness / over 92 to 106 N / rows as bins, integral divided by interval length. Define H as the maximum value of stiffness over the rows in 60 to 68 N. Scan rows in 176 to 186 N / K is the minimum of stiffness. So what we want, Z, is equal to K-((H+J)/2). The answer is -0.9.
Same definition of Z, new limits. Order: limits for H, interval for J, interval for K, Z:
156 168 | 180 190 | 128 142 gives -0.3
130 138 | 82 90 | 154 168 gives -0.5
